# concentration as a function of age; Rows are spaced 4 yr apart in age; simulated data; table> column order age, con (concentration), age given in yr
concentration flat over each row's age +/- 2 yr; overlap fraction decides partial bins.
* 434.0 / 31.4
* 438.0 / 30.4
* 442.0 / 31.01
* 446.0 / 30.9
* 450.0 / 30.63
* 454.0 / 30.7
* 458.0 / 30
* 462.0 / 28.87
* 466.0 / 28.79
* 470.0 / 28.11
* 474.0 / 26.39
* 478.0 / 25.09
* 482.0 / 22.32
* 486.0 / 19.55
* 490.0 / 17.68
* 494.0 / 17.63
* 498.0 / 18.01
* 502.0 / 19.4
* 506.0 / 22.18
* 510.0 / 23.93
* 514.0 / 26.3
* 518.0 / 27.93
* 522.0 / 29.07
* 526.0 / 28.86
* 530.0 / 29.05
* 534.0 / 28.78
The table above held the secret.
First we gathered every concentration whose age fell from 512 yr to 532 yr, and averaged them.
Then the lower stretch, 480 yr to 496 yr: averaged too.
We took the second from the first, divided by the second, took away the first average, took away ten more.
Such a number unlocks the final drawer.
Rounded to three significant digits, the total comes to -37.8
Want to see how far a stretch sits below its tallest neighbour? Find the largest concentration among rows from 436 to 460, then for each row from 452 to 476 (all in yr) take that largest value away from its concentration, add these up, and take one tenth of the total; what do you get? -1.3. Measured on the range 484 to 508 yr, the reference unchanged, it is -7.2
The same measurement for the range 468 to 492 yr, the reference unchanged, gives -4.7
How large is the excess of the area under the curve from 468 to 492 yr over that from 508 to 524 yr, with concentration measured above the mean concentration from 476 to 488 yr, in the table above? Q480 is -51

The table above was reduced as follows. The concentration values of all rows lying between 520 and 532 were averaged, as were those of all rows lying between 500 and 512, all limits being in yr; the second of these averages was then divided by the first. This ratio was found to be 0.8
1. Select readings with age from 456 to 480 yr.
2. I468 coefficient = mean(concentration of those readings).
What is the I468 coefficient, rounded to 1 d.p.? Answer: 27.9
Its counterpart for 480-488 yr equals 20.9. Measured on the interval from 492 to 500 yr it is 17.8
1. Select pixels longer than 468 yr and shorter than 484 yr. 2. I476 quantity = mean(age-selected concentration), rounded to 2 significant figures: 25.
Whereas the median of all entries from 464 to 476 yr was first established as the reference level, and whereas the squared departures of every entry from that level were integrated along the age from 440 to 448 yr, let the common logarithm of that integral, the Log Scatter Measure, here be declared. 1.8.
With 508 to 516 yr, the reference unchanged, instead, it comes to 1.9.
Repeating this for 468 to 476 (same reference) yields 1.1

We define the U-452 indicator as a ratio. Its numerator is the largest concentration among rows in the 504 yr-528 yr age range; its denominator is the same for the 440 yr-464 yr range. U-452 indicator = 0.94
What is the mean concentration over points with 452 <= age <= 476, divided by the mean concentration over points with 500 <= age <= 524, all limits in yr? 1.16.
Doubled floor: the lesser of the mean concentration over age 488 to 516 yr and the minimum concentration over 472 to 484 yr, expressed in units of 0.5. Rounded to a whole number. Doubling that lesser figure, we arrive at 41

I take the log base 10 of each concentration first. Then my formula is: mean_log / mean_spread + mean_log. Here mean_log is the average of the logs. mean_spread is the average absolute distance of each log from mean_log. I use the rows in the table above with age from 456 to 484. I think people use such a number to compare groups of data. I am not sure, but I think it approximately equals 42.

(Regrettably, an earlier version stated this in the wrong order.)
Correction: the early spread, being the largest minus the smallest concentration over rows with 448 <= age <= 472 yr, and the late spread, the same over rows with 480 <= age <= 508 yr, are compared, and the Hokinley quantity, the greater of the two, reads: 4.7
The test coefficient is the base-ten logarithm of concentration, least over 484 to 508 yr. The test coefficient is 1.25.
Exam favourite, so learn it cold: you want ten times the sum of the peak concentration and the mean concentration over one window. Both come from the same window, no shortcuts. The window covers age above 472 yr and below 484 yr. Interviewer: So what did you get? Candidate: 510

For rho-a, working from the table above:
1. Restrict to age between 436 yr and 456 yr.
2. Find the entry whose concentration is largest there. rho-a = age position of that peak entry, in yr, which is 442.0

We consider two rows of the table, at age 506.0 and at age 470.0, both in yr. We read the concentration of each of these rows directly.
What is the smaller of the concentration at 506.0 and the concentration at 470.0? 22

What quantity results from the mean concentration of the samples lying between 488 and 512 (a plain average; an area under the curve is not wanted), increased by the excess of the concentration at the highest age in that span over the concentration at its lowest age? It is 26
